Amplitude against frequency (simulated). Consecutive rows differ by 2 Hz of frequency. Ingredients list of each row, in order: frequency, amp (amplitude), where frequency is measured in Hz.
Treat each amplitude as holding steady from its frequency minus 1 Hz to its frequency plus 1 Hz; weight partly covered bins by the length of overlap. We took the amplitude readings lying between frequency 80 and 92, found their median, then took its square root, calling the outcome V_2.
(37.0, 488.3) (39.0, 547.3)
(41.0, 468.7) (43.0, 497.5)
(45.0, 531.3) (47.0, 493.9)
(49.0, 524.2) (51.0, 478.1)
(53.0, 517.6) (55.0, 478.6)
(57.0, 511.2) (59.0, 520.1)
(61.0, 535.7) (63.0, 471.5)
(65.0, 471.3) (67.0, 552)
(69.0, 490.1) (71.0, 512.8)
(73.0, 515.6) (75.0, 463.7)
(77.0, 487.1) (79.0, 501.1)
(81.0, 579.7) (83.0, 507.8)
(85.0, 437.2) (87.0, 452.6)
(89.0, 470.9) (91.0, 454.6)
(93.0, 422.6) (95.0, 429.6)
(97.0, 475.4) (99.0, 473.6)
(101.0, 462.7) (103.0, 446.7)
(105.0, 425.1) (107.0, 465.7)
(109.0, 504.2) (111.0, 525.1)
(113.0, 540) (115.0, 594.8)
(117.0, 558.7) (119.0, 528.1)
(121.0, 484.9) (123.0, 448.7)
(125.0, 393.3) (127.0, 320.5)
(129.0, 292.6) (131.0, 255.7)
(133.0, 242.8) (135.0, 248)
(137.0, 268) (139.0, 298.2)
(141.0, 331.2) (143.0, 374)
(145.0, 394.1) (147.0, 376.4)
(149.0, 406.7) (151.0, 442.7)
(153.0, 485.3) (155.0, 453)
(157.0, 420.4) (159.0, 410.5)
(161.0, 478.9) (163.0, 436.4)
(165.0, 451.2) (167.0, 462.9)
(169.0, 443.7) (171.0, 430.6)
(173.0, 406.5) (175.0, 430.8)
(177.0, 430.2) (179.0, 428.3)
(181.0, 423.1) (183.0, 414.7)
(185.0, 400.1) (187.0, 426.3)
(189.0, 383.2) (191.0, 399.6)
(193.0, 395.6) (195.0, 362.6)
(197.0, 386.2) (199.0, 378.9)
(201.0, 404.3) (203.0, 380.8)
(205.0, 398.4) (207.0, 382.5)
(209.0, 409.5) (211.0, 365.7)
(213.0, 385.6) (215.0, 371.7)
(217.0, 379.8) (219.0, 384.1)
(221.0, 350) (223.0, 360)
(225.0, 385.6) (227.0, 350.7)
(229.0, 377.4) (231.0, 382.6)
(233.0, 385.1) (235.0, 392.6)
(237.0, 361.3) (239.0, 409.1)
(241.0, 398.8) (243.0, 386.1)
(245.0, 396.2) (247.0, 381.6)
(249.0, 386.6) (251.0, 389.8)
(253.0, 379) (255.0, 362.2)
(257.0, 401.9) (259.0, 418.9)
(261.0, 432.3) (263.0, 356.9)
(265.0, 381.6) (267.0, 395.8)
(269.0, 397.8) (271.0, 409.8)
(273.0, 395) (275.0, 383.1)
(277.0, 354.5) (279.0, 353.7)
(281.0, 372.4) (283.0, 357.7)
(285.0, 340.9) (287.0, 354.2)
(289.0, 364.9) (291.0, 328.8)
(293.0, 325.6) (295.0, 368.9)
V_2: 21.5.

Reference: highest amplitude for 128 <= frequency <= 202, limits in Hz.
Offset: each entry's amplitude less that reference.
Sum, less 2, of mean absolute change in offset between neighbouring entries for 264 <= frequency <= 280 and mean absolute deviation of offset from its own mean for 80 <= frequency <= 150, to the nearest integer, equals 86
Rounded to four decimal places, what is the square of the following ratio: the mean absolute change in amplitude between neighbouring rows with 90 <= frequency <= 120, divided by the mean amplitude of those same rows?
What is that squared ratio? 0.0030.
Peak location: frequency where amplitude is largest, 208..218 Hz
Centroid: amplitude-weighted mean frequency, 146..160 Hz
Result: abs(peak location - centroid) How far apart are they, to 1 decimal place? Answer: 55.9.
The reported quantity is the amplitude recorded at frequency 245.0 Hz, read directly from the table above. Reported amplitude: 396.2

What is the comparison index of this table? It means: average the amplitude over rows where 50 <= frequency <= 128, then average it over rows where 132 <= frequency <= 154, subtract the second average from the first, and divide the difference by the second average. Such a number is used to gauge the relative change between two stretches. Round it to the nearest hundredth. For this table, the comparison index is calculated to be 0.38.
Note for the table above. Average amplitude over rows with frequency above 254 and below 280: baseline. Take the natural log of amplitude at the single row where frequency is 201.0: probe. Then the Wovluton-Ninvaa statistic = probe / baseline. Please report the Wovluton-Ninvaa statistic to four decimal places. 0.0155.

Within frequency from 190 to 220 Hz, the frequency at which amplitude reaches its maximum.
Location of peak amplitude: 209.0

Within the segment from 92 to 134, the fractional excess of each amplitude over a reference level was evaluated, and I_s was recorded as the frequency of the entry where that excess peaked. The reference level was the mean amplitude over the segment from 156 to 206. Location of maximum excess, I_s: 115.0 Hz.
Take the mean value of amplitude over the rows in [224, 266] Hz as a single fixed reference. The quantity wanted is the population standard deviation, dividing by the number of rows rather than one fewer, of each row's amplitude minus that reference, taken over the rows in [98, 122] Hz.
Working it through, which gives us 48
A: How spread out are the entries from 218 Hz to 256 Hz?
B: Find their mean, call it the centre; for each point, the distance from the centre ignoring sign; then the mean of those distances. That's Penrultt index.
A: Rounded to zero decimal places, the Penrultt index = 13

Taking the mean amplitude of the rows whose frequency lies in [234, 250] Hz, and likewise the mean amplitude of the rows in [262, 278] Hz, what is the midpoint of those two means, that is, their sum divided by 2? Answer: 387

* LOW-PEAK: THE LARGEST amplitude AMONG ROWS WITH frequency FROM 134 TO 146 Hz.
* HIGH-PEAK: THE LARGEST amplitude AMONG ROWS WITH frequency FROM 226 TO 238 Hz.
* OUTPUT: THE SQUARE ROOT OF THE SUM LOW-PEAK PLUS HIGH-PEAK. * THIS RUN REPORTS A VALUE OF 28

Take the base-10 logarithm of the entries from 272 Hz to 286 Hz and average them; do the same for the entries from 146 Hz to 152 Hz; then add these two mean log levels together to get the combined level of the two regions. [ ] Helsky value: 5.17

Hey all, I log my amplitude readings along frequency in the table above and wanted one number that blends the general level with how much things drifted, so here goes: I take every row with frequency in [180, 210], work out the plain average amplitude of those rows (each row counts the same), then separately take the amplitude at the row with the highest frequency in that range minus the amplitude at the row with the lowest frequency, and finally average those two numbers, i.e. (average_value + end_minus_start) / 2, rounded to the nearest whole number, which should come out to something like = 191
